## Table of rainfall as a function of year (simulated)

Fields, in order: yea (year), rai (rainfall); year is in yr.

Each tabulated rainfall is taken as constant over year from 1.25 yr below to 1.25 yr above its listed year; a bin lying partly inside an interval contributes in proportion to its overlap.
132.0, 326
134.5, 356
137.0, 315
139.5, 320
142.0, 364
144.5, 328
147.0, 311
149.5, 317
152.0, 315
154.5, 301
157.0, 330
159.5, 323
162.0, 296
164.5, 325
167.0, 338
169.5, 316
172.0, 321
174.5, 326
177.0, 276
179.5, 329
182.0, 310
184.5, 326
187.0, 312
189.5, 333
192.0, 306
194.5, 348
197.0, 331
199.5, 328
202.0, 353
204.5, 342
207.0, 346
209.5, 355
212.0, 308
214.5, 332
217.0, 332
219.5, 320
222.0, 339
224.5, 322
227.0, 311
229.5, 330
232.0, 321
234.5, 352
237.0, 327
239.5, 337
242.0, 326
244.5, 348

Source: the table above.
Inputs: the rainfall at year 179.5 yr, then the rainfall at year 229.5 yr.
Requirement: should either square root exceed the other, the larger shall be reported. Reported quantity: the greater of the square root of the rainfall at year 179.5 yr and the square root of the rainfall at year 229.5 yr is 18.2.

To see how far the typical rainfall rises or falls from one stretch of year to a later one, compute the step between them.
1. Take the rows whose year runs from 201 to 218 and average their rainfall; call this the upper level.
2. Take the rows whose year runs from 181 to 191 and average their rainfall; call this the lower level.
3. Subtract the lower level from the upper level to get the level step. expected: 18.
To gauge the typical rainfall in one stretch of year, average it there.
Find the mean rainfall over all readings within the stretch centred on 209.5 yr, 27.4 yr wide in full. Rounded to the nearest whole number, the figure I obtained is 335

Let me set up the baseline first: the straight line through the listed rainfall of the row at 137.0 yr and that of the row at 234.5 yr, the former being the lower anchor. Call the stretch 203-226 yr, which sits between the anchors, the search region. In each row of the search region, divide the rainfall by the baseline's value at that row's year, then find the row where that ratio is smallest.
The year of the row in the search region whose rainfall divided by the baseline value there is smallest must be 212.0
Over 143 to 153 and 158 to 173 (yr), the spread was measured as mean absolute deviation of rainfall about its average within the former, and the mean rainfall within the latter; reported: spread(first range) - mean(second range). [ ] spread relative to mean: -315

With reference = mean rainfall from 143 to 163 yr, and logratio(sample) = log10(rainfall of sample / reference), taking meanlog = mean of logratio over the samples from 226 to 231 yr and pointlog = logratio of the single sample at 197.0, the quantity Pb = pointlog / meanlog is 3.0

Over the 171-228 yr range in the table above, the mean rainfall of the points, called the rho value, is 326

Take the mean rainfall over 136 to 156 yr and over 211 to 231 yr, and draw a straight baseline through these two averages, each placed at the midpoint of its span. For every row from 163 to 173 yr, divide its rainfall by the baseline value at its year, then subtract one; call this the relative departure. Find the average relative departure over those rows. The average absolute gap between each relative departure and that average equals 0.020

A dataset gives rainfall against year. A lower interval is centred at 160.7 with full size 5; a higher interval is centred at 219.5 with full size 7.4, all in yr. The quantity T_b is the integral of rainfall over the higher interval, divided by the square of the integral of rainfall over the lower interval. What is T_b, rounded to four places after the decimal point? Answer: 0.0010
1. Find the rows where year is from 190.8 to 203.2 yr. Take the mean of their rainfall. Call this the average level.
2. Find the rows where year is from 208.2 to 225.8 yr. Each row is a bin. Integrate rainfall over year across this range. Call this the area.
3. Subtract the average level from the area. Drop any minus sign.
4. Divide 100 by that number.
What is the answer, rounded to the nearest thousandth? 0.018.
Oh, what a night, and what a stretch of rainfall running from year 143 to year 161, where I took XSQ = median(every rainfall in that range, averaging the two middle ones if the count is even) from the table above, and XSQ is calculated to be 317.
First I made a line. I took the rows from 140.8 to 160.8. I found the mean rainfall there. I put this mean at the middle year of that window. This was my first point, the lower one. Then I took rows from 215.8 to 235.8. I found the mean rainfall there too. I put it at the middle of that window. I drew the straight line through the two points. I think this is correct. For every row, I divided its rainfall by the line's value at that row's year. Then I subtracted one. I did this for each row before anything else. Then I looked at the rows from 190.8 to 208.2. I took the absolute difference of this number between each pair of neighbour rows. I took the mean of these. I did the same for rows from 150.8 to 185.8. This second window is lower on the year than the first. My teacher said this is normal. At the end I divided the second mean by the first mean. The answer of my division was 1.31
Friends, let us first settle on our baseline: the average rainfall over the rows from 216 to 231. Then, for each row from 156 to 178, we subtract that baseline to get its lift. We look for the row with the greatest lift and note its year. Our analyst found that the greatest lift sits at 167.0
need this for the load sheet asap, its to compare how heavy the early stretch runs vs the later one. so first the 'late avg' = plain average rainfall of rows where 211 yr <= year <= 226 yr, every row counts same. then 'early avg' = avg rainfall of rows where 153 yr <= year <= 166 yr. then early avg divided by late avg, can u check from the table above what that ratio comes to 0.97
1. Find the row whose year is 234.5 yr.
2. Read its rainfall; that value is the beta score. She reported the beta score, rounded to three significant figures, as 352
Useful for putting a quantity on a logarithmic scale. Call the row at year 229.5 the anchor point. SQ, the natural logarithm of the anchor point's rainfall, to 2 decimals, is 5.80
